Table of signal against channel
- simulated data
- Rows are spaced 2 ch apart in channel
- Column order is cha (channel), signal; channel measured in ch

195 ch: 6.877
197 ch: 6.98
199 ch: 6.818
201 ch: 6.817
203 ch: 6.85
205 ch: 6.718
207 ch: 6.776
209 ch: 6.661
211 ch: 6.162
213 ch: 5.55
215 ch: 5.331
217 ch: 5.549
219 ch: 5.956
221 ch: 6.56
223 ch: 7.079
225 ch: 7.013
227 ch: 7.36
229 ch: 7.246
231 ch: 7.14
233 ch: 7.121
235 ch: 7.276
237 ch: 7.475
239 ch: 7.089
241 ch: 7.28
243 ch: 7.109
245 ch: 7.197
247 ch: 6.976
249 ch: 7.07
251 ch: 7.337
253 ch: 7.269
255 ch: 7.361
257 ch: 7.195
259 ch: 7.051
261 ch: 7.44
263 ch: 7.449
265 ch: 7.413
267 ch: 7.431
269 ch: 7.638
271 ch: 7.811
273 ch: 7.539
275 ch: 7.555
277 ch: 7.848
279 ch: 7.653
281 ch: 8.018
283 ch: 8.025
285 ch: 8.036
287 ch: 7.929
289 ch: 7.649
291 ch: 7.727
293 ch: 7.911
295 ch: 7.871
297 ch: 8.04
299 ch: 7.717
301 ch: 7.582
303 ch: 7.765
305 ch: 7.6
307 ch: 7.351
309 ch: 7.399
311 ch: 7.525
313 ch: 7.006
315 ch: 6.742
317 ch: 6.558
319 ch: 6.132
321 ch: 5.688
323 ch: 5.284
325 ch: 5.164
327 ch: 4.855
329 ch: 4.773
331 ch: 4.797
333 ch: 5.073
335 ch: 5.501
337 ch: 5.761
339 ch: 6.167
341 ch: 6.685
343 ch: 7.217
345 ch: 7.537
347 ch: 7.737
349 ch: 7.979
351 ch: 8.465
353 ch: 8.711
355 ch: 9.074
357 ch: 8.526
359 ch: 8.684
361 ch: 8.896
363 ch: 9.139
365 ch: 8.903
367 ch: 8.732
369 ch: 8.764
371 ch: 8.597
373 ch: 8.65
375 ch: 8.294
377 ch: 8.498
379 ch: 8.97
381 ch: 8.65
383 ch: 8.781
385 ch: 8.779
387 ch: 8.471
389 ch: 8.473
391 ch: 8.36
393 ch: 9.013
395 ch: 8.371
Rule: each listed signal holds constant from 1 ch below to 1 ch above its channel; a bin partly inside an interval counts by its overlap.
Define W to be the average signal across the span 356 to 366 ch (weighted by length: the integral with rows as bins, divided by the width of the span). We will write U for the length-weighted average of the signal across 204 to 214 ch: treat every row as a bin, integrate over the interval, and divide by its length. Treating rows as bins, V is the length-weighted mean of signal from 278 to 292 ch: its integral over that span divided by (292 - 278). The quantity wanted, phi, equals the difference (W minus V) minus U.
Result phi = -5.4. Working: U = 6.4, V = 7.9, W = 8.83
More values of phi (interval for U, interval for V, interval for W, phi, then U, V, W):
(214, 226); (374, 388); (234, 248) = -7.7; 6.2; 8.6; 7.20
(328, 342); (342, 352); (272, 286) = -5.5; 5.5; 7.8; 7.81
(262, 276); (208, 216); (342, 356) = -5.4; 7.5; 5.9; 8.10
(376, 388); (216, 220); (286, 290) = -6.7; 8.7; 5.8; 7.79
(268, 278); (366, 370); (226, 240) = -9.2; 7.7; 8.7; 7.24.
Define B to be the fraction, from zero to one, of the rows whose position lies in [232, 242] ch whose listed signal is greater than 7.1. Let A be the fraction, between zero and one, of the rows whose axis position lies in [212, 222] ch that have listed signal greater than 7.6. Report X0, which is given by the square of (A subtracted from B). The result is 0.6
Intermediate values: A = 0.00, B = 0.80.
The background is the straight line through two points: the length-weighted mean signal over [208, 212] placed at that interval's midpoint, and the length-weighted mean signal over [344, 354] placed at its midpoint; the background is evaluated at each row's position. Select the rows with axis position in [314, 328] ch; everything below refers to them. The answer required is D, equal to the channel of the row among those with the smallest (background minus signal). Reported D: 315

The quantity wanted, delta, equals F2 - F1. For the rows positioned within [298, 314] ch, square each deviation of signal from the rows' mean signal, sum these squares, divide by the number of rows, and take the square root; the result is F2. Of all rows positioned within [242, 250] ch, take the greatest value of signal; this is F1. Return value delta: -7.0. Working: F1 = 7.197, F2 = 0.23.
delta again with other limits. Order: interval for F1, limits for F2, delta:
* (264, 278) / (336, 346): -7.2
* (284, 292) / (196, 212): -7.8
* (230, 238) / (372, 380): -7.2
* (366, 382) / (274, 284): -8.8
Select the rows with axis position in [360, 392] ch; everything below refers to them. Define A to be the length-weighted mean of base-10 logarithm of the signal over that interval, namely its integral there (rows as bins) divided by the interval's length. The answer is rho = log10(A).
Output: -0.03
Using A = 0.94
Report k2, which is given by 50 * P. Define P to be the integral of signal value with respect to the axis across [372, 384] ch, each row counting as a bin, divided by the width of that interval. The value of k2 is 432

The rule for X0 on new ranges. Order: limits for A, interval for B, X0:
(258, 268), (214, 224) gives 0.0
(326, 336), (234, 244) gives 0.6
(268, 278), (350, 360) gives 0.2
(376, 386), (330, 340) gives 1.0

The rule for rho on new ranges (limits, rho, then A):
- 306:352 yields -0.10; 0.80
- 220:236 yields -0.07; 0.85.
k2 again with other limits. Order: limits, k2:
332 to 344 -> 303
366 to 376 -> 430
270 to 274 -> 384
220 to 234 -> 354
